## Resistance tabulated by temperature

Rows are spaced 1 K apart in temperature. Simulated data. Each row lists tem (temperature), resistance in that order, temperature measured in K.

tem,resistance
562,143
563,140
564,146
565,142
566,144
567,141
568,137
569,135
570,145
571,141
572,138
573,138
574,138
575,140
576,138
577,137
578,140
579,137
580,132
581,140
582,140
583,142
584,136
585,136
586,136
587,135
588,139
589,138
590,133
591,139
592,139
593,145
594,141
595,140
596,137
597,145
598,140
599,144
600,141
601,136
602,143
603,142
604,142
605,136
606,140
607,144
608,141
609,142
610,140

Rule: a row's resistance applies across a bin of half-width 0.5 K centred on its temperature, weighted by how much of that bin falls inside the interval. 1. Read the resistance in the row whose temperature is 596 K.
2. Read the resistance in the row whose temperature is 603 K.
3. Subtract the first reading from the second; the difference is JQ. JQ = 5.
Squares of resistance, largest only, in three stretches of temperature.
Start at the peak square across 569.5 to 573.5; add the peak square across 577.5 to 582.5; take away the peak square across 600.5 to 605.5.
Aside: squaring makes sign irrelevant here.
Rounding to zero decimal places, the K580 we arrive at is 20176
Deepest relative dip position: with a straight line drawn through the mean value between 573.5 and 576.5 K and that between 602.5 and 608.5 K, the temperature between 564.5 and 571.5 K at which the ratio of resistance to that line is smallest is 569 K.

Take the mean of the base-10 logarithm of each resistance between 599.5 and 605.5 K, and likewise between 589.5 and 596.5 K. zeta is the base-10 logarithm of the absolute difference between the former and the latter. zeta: -2.6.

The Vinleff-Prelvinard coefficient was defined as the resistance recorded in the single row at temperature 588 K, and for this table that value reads 139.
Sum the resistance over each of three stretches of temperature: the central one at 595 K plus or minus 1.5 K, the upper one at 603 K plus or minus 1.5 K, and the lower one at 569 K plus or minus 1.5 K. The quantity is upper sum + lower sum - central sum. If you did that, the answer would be 426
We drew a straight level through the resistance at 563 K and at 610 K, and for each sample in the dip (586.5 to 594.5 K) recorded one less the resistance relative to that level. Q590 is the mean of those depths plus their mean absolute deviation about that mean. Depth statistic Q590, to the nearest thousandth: 0.027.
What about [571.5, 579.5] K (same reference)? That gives 0.019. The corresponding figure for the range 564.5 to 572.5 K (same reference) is 0.017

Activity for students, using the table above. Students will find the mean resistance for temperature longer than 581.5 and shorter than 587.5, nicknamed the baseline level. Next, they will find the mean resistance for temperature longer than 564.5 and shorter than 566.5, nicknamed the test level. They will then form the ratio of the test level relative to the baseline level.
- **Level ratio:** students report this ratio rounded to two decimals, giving 1.04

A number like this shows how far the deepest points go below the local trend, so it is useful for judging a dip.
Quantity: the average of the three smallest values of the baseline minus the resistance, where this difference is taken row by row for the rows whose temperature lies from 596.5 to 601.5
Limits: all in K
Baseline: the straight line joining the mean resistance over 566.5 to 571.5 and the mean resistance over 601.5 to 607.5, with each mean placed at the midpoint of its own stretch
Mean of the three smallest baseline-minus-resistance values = -2.4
